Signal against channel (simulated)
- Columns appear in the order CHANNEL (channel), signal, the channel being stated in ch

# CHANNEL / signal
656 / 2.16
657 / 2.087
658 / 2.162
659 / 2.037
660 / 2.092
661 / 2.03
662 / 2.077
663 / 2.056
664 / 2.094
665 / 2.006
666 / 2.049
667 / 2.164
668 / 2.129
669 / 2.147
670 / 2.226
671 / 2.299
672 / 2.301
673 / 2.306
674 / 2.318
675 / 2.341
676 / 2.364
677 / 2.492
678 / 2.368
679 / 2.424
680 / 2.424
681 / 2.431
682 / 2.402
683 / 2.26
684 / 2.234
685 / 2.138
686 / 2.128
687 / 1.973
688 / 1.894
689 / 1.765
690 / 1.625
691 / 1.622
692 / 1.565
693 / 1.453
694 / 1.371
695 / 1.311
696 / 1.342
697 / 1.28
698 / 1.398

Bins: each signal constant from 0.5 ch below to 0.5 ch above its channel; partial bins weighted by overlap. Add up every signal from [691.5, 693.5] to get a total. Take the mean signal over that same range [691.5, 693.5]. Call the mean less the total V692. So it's -1.5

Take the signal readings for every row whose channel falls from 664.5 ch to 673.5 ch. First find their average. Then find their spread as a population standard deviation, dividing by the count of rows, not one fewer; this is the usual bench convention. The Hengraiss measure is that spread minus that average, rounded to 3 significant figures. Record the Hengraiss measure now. -2.08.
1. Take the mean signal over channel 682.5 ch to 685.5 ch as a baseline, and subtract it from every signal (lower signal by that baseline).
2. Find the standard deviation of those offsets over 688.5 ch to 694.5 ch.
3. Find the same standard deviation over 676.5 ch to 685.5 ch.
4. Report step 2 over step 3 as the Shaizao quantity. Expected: 1.2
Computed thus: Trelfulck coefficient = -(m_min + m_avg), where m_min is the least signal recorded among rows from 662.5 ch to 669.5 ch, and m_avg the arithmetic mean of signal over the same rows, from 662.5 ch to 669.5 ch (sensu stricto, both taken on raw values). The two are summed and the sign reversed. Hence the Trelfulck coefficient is -4.10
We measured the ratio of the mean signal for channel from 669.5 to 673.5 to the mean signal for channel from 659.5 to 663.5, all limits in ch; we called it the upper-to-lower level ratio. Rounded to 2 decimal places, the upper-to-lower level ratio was 1.11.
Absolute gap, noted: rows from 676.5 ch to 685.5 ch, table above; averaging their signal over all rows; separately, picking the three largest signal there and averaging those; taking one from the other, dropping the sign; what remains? 0.10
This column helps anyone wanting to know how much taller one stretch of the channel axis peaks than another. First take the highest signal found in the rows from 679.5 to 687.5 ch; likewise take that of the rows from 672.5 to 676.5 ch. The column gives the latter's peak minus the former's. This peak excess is -0.1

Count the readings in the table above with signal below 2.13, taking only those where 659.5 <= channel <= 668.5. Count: 8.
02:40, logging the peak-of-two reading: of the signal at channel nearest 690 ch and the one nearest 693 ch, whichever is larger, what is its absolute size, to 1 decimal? 1.6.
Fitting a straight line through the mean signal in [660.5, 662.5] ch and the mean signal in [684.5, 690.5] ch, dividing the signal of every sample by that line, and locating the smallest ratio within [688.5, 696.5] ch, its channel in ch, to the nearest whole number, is 695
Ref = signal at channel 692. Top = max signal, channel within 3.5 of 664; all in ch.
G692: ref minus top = -0.6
